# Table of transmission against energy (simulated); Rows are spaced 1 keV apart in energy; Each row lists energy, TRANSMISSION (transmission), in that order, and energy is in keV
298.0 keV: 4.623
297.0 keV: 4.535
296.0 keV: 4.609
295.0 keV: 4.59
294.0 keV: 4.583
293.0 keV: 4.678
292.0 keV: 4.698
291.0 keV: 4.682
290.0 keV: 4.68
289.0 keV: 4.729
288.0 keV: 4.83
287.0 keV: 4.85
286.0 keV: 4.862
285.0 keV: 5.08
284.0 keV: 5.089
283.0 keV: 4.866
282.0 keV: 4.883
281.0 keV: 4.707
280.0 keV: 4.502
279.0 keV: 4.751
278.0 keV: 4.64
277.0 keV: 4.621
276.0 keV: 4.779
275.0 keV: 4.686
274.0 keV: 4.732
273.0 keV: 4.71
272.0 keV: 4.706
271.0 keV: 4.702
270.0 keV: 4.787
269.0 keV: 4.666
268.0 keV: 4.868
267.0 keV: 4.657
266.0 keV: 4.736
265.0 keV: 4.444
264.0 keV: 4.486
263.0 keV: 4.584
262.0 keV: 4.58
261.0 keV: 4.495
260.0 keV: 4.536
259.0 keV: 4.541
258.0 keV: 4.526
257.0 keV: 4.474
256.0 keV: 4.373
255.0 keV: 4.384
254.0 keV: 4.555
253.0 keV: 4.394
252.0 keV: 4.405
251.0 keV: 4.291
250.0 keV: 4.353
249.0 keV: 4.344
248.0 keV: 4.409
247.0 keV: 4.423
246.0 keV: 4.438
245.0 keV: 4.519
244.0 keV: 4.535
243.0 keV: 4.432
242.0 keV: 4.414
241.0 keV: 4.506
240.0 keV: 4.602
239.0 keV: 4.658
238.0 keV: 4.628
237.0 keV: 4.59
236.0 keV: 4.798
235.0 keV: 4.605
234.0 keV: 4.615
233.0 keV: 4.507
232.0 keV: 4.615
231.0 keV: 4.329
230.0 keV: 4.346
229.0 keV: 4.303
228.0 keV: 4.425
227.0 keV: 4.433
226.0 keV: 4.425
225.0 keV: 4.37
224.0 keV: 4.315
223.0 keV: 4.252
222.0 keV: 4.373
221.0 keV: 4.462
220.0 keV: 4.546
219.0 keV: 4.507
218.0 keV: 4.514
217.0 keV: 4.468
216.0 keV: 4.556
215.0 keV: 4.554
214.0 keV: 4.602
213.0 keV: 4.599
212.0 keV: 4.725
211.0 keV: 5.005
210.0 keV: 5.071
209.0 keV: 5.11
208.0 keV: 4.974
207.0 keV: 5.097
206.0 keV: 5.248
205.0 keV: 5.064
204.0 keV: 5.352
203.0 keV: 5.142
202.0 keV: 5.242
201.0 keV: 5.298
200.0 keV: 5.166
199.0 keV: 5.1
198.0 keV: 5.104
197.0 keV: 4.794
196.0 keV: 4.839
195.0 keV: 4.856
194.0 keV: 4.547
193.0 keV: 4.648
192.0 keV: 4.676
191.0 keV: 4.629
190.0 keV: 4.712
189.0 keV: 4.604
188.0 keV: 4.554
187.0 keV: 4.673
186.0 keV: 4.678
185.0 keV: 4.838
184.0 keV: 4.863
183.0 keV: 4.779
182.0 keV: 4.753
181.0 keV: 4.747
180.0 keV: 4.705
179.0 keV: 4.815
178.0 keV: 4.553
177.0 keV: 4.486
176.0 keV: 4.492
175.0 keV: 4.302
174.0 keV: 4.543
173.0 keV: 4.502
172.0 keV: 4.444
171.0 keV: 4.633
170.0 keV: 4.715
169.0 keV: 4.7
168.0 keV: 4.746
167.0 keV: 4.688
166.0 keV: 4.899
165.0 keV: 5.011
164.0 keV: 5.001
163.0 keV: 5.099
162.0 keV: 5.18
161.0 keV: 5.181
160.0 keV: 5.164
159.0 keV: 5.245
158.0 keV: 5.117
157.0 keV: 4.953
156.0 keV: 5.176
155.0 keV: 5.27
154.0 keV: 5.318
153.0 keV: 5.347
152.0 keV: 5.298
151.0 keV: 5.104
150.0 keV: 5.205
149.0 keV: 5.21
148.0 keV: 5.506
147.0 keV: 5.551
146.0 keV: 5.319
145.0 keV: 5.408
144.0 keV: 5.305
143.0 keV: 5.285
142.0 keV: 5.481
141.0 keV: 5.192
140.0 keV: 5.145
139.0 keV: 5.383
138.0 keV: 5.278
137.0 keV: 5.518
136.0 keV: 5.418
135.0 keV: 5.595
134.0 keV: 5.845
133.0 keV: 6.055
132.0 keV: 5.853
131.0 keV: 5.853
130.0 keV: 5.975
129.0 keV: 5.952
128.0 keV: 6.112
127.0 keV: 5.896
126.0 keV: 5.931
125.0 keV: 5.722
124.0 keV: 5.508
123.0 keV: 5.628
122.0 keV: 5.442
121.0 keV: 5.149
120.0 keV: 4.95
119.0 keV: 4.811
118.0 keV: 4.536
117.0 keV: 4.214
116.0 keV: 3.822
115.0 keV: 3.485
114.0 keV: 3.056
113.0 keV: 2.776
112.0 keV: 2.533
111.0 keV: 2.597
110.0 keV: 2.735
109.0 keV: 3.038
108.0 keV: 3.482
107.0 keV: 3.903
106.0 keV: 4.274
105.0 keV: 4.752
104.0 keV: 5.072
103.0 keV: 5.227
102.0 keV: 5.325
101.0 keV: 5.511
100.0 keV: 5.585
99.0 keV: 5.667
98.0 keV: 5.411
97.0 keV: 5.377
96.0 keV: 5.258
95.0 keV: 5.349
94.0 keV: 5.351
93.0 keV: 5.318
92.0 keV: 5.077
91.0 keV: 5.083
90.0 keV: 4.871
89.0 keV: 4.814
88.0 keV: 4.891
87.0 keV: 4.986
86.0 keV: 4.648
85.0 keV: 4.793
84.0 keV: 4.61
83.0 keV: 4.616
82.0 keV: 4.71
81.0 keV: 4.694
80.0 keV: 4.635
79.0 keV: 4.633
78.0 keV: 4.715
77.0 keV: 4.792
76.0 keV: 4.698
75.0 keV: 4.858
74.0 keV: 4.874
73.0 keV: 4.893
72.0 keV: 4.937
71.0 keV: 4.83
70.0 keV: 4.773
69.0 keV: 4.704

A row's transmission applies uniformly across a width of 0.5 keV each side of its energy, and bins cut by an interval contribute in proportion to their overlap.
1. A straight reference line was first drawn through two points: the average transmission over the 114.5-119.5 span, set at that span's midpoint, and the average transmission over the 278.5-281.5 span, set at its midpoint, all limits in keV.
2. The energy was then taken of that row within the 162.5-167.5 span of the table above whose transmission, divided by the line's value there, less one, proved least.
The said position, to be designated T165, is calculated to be 167.0 keV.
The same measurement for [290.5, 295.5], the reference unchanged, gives 294.0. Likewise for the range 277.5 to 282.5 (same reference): 280.0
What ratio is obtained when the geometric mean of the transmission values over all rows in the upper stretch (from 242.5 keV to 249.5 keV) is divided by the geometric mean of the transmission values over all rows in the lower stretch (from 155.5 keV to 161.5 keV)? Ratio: 0.86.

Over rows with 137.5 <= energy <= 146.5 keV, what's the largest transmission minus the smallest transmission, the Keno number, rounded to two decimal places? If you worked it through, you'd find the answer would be 0.34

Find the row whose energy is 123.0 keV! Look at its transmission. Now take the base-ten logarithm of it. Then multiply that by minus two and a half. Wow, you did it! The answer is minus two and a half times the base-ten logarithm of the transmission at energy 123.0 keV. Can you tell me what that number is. -1.88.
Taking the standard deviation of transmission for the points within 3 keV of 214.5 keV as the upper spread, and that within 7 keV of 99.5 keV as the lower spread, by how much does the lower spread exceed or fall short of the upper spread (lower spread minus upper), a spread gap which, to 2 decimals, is 0.27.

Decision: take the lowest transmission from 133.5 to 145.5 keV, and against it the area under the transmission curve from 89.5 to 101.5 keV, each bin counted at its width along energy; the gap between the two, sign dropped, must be 59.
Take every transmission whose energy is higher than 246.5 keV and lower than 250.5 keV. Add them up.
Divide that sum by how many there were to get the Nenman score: 4.4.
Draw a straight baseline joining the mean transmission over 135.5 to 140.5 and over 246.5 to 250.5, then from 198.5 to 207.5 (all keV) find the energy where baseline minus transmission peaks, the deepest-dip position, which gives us 199.0 keV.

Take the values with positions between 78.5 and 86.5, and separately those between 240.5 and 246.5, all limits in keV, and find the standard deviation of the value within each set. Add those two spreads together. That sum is 0.11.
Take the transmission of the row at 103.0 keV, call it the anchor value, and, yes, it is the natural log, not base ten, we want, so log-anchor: 1.65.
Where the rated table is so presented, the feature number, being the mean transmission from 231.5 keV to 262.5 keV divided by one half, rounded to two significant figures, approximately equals 9.0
